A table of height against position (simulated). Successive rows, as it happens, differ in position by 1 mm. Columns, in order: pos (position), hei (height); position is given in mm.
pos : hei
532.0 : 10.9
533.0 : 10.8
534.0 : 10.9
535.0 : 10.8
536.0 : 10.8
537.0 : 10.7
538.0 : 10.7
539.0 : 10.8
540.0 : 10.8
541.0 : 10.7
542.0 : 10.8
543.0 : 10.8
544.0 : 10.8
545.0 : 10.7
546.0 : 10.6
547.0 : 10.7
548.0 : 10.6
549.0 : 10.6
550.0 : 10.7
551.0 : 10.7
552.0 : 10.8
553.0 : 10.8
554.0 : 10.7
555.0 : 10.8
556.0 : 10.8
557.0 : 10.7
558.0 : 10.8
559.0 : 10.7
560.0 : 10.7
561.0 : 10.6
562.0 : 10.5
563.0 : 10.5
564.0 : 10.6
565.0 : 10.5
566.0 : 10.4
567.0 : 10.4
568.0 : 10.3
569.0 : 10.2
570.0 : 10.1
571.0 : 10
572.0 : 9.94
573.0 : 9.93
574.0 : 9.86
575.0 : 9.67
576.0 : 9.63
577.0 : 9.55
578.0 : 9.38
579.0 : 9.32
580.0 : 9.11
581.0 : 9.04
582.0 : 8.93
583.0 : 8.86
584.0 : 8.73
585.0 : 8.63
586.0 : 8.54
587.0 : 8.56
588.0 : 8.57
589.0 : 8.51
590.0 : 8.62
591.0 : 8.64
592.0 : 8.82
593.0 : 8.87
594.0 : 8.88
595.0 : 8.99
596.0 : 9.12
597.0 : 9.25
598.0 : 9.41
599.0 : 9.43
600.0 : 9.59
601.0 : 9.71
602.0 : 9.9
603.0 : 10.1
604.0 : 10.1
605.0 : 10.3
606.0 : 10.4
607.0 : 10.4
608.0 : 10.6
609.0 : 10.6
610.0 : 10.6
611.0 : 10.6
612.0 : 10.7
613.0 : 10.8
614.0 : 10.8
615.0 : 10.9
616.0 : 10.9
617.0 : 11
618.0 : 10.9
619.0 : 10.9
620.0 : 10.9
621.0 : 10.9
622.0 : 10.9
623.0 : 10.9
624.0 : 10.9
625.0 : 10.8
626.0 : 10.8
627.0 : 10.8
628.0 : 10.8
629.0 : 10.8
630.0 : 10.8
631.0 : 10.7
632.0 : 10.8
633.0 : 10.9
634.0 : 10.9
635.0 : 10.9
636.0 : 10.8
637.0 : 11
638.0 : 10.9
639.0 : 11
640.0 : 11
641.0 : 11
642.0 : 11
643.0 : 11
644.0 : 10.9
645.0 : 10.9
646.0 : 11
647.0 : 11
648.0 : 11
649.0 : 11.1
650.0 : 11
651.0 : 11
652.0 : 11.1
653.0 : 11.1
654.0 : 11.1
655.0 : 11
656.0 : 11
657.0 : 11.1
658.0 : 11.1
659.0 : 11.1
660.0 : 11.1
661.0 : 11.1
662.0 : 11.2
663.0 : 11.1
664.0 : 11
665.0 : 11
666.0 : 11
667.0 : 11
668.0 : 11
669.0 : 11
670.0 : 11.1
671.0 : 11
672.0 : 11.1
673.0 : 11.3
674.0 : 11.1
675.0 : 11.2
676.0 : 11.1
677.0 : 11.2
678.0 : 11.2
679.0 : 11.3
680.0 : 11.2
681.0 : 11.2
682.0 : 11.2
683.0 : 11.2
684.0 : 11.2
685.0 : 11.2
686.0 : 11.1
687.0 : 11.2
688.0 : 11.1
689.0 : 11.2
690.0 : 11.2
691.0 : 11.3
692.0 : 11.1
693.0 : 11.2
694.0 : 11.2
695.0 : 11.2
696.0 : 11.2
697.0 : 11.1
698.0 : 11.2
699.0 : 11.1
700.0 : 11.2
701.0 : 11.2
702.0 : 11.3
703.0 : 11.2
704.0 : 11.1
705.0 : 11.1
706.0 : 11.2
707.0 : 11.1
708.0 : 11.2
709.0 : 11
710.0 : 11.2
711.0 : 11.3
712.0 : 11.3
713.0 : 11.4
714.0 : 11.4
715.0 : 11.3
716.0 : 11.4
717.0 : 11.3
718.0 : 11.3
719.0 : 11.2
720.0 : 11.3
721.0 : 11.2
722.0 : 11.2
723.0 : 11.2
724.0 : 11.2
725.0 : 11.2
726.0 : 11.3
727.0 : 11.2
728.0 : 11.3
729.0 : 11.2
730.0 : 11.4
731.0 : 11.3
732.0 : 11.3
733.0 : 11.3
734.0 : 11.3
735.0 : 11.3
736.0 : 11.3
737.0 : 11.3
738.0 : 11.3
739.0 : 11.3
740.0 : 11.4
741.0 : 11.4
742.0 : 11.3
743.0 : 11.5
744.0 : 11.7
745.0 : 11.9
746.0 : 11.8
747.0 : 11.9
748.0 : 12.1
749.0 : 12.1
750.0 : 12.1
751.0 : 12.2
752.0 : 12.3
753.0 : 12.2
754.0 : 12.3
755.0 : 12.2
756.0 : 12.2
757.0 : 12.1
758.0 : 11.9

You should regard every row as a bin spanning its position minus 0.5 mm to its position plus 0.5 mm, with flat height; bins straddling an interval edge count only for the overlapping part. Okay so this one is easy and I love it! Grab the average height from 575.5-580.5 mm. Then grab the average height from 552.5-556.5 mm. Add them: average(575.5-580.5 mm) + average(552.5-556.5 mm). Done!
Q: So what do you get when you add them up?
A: 20.2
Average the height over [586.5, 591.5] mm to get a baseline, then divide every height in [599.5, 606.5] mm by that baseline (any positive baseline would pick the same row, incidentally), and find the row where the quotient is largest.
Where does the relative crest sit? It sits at 606.0 mm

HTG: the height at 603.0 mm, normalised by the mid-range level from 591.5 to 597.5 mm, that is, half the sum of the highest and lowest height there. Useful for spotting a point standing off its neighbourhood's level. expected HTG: 1.12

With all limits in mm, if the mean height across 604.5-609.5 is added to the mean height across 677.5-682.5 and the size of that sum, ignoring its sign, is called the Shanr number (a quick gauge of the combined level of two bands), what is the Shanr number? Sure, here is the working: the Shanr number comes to 21.7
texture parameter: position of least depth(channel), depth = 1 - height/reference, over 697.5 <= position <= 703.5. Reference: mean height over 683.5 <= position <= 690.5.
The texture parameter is 702.0 mm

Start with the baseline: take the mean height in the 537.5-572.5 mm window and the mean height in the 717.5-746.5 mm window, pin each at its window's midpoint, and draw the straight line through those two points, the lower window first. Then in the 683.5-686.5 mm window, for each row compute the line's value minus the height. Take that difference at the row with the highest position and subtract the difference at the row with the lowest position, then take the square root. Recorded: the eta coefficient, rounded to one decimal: 0.3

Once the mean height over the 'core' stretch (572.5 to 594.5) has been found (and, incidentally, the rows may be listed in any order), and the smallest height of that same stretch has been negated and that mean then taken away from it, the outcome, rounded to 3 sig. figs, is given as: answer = -17.5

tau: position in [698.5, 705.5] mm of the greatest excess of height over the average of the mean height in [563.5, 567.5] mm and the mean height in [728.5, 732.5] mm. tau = 702.0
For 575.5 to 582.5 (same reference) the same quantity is 576.0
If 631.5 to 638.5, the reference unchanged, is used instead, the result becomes 637.0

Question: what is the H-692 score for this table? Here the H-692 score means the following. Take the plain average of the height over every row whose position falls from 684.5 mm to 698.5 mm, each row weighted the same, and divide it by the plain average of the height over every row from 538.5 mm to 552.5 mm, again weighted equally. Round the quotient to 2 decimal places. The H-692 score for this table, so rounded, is 1.04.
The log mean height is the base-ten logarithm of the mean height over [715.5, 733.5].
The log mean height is 1.05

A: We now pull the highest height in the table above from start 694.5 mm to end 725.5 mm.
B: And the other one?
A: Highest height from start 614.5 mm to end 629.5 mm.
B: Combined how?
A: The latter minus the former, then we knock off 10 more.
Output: -10.4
